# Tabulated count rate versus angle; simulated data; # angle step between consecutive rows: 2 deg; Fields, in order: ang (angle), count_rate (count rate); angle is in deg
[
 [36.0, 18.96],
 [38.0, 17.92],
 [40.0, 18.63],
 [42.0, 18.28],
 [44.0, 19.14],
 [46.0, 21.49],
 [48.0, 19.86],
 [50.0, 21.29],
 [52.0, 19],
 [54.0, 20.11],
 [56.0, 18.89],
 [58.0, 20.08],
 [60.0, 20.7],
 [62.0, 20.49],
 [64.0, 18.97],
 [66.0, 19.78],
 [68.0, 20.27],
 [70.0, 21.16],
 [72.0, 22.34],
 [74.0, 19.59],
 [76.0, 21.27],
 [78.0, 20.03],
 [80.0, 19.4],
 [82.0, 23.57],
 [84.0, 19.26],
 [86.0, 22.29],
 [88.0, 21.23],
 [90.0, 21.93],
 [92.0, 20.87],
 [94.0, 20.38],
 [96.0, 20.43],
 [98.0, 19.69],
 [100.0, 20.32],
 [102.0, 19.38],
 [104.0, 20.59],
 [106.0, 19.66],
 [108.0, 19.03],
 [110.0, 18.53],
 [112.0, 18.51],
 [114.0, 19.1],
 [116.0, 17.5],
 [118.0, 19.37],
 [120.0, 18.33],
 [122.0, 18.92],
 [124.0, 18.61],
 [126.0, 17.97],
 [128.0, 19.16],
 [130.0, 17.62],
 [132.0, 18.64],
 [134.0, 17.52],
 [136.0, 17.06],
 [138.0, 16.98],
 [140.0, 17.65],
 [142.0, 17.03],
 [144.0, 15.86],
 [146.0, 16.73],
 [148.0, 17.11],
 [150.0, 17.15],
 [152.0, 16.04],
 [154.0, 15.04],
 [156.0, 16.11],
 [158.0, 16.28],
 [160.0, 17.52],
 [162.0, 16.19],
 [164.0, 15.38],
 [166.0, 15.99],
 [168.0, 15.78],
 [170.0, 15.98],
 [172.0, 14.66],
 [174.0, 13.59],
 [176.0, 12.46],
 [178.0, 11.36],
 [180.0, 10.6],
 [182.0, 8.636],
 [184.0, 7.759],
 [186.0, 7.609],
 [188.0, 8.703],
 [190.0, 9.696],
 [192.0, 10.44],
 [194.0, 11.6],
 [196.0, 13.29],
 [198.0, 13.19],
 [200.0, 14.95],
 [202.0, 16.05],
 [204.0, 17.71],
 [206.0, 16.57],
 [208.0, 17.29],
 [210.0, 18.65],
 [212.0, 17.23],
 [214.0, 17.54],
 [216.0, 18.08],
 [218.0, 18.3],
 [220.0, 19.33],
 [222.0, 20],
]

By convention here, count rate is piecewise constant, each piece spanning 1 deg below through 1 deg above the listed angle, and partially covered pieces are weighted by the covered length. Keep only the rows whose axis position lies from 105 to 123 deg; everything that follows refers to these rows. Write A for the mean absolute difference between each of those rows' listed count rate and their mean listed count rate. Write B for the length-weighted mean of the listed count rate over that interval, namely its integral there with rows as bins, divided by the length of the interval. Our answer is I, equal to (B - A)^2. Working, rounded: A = 0.49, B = 19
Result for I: 334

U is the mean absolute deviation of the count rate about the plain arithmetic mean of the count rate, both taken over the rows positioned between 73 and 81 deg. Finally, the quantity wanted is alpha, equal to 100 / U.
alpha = 167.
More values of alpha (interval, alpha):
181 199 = 55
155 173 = 209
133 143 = 371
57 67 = 199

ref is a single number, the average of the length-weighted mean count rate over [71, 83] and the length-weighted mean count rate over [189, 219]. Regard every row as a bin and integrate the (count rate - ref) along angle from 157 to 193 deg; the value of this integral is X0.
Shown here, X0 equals -198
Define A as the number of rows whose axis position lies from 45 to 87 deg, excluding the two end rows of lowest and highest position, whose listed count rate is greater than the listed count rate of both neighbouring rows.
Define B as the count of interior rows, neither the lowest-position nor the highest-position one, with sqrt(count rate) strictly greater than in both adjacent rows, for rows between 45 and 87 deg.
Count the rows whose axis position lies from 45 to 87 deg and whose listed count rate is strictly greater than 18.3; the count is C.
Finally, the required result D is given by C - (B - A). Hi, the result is 21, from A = 6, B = 6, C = 21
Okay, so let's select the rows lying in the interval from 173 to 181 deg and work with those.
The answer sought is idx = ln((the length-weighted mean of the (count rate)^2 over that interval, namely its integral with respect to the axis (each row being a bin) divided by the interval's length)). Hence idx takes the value 4.98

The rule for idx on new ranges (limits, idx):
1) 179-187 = 4.33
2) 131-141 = 5.73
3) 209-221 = 5.80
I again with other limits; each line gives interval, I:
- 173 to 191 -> 69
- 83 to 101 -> 398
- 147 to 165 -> 246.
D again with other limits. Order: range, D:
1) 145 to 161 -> 0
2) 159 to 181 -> 0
